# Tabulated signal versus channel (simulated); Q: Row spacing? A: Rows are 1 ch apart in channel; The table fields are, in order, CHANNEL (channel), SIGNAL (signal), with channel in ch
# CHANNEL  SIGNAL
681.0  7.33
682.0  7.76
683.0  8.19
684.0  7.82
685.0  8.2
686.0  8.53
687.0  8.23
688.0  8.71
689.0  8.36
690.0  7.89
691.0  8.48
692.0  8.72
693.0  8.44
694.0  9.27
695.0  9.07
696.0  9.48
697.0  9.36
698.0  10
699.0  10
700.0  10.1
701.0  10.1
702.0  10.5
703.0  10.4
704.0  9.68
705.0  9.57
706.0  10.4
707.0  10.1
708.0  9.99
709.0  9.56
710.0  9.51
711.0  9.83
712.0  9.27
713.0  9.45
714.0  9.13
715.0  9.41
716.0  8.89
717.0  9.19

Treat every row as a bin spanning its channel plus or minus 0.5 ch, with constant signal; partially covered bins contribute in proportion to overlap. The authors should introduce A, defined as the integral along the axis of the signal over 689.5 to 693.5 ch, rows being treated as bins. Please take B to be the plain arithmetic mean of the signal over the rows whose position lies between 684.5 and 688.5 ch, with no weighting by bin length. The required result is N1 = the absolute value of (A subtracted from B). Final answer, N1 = 25.1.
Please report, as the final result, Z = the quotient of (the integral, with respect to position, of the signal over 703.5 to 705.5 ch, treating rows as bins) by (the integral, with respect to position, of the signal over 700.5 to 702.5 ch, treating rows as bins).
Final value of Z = 0.93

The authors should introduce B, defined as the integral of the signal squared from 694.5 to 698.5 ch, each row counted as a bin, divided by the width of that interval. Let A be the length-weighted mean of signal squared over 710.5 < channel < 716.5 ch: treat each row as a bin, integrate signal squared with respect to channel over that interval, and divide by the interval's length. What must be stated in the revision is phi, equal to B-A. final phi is 3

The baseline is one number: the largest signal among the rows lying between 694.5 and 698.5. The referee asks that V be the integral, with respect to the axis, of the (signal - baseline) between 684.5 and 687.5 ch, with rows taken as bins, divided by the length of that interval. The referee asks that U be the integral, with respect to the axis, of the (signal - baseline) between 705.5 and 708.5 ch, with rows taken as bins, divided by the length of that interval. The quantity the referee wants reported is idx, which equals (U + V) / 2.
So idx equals -0.8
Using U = 0.16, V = -1.68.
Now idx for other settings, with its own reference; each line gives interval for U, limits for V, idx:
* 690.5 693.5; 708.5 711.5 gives -0.9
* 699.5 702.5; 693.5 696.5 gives -0.2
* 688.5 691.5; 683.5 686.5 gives -1.8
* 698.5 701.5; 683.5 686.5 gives -0.9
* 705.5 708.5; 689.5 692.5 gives -0.7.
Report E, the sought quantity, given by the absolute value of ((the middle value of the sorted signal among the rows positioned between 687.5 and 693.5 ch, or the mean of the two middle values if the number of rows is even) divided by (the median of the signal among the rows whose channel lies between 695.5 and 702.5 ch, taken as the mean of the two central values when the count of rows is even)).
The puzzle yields 0.8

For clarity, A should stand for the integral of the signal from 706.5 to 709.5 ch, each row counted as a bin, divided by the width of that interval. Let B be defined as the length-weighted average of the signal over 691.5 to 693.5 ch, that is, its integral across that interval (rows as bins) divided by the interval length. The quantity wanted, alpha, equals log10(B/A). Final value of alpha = -0.06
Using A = 9.9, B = 8.6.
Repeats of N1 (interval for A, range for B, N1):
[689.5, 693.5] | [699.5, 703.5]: 23.3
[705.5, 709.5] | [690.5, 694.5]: 31.3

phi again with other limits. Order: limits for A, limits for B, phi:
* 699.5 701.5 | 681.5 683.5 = -38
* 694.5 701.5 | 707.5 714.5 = -4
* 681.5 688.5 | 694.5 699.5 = 25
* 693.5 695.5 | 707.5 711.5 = 10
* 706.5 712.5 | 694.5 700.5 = -1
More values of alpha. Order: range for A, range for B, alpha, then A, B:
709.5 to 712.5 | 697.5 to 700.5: 0.02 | 9.5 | 10.0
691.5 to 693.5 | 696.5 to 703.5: 0.07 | 8.6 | 10.1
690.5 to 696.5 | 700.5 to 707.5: 0.05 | 8.9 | 10.1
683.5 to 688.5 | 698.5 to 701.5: 0.08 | 8.3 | 10.1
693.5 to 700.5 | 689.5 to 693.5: -0.06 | 9.6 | 8.4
